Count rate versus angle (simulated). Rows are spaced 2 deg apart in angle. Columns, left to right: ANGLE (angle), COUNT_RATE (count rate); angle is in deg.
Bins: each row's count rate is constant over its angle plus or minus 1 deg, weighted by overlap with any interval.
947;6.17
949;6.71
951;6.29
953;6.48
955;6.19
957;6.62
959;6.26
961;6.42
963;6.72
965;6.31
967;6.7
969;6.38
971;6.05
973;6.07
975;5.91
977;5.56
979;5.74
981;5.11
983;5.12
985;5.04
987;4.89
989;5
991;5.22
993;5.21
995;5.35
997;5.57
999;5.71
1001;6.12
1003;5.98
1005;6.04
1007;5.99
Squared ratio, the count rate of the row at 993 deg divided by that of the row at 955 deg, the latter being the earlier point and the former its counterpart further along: 0.71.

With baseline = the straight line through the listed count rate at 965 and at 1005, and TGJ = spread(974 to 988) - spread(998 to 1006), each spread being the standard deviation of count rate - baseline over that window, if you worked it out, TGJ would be 0.18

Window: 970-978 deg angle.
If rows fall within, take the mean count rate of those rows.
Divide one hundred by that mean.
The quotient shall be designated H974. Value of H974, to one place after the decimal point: 17.0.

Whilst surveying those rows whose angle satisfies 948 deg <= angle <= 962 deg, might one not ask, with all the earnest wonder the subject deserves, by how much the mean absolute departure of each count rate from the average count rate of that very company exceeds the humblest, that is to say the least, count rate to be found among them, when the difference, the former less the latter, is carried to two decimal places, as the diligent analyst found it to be -6.04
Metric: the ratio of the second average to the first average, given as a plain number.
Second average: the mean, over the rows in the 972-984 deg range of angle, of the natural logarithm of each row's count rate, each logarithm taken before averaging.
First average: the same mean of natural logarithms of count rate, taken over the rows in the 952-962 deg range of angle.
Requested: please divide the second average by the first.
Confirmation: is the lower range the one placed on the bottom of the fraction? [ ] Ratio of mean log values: 0.93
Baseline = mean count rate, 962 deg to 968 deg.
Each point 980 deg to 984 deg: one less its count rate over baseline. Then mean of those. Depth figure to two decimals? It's 0.22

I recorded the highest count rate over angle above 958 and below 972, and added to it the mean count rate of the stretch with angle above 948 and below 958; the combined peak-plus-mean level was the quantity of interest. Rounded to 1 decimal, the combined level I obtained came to 13.2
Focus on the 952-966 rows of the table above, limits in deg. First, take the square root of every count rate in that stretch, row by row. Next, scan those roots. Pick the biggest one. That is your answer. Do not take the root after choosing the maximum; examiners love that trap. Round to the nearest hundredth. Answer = 2.59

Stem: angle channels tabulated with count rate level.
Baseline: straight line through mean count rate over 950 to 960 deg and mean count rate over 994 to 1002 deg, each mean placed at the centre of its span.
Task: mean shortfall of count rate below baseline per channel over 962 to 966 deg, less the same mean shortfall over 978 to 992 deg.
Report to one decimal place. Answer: -1.0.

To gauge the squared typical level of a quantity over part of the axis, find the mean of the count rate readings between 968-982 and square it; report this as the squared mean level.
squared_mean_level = 34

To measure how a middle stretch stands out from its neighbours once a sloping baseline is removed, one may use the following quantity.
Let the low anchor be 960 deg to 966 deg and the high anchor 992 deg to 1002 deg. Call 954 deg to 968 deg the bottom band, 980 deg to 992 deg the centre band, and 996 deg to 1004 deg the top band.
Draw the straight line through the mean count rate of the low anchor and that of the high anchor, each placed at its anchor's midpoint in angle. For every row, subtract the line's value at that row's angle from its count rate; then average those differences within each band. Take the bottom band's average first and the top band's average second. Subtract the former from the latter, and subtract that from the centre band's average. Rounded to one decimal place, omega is -1.2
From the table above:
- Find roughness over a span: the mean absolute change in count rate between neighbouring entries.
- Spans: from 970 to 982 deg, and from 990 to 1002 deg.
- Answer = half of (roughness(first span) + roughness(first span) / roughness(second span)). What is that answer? 0.86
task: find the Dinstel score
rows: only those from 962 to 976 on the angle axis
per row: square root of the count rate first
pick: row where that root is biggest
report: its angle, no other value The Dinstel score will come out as 963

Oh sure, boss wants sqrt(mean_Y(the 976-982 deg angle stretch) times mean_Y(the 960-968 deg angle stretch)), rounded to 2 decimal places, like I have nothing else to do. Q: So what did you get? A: 5.98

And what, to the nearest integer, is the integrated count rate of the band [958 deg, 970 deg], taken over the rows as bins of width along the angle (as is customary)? 78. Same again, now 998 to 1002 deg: 24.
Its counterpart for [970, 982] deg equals 69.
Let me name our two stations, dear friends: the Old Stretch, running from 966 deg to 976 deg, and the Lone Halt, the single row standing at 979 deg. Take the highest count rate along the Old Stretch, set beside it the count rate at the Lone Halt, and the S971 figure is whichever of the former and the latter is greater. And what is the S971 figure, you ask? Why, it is 6.70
